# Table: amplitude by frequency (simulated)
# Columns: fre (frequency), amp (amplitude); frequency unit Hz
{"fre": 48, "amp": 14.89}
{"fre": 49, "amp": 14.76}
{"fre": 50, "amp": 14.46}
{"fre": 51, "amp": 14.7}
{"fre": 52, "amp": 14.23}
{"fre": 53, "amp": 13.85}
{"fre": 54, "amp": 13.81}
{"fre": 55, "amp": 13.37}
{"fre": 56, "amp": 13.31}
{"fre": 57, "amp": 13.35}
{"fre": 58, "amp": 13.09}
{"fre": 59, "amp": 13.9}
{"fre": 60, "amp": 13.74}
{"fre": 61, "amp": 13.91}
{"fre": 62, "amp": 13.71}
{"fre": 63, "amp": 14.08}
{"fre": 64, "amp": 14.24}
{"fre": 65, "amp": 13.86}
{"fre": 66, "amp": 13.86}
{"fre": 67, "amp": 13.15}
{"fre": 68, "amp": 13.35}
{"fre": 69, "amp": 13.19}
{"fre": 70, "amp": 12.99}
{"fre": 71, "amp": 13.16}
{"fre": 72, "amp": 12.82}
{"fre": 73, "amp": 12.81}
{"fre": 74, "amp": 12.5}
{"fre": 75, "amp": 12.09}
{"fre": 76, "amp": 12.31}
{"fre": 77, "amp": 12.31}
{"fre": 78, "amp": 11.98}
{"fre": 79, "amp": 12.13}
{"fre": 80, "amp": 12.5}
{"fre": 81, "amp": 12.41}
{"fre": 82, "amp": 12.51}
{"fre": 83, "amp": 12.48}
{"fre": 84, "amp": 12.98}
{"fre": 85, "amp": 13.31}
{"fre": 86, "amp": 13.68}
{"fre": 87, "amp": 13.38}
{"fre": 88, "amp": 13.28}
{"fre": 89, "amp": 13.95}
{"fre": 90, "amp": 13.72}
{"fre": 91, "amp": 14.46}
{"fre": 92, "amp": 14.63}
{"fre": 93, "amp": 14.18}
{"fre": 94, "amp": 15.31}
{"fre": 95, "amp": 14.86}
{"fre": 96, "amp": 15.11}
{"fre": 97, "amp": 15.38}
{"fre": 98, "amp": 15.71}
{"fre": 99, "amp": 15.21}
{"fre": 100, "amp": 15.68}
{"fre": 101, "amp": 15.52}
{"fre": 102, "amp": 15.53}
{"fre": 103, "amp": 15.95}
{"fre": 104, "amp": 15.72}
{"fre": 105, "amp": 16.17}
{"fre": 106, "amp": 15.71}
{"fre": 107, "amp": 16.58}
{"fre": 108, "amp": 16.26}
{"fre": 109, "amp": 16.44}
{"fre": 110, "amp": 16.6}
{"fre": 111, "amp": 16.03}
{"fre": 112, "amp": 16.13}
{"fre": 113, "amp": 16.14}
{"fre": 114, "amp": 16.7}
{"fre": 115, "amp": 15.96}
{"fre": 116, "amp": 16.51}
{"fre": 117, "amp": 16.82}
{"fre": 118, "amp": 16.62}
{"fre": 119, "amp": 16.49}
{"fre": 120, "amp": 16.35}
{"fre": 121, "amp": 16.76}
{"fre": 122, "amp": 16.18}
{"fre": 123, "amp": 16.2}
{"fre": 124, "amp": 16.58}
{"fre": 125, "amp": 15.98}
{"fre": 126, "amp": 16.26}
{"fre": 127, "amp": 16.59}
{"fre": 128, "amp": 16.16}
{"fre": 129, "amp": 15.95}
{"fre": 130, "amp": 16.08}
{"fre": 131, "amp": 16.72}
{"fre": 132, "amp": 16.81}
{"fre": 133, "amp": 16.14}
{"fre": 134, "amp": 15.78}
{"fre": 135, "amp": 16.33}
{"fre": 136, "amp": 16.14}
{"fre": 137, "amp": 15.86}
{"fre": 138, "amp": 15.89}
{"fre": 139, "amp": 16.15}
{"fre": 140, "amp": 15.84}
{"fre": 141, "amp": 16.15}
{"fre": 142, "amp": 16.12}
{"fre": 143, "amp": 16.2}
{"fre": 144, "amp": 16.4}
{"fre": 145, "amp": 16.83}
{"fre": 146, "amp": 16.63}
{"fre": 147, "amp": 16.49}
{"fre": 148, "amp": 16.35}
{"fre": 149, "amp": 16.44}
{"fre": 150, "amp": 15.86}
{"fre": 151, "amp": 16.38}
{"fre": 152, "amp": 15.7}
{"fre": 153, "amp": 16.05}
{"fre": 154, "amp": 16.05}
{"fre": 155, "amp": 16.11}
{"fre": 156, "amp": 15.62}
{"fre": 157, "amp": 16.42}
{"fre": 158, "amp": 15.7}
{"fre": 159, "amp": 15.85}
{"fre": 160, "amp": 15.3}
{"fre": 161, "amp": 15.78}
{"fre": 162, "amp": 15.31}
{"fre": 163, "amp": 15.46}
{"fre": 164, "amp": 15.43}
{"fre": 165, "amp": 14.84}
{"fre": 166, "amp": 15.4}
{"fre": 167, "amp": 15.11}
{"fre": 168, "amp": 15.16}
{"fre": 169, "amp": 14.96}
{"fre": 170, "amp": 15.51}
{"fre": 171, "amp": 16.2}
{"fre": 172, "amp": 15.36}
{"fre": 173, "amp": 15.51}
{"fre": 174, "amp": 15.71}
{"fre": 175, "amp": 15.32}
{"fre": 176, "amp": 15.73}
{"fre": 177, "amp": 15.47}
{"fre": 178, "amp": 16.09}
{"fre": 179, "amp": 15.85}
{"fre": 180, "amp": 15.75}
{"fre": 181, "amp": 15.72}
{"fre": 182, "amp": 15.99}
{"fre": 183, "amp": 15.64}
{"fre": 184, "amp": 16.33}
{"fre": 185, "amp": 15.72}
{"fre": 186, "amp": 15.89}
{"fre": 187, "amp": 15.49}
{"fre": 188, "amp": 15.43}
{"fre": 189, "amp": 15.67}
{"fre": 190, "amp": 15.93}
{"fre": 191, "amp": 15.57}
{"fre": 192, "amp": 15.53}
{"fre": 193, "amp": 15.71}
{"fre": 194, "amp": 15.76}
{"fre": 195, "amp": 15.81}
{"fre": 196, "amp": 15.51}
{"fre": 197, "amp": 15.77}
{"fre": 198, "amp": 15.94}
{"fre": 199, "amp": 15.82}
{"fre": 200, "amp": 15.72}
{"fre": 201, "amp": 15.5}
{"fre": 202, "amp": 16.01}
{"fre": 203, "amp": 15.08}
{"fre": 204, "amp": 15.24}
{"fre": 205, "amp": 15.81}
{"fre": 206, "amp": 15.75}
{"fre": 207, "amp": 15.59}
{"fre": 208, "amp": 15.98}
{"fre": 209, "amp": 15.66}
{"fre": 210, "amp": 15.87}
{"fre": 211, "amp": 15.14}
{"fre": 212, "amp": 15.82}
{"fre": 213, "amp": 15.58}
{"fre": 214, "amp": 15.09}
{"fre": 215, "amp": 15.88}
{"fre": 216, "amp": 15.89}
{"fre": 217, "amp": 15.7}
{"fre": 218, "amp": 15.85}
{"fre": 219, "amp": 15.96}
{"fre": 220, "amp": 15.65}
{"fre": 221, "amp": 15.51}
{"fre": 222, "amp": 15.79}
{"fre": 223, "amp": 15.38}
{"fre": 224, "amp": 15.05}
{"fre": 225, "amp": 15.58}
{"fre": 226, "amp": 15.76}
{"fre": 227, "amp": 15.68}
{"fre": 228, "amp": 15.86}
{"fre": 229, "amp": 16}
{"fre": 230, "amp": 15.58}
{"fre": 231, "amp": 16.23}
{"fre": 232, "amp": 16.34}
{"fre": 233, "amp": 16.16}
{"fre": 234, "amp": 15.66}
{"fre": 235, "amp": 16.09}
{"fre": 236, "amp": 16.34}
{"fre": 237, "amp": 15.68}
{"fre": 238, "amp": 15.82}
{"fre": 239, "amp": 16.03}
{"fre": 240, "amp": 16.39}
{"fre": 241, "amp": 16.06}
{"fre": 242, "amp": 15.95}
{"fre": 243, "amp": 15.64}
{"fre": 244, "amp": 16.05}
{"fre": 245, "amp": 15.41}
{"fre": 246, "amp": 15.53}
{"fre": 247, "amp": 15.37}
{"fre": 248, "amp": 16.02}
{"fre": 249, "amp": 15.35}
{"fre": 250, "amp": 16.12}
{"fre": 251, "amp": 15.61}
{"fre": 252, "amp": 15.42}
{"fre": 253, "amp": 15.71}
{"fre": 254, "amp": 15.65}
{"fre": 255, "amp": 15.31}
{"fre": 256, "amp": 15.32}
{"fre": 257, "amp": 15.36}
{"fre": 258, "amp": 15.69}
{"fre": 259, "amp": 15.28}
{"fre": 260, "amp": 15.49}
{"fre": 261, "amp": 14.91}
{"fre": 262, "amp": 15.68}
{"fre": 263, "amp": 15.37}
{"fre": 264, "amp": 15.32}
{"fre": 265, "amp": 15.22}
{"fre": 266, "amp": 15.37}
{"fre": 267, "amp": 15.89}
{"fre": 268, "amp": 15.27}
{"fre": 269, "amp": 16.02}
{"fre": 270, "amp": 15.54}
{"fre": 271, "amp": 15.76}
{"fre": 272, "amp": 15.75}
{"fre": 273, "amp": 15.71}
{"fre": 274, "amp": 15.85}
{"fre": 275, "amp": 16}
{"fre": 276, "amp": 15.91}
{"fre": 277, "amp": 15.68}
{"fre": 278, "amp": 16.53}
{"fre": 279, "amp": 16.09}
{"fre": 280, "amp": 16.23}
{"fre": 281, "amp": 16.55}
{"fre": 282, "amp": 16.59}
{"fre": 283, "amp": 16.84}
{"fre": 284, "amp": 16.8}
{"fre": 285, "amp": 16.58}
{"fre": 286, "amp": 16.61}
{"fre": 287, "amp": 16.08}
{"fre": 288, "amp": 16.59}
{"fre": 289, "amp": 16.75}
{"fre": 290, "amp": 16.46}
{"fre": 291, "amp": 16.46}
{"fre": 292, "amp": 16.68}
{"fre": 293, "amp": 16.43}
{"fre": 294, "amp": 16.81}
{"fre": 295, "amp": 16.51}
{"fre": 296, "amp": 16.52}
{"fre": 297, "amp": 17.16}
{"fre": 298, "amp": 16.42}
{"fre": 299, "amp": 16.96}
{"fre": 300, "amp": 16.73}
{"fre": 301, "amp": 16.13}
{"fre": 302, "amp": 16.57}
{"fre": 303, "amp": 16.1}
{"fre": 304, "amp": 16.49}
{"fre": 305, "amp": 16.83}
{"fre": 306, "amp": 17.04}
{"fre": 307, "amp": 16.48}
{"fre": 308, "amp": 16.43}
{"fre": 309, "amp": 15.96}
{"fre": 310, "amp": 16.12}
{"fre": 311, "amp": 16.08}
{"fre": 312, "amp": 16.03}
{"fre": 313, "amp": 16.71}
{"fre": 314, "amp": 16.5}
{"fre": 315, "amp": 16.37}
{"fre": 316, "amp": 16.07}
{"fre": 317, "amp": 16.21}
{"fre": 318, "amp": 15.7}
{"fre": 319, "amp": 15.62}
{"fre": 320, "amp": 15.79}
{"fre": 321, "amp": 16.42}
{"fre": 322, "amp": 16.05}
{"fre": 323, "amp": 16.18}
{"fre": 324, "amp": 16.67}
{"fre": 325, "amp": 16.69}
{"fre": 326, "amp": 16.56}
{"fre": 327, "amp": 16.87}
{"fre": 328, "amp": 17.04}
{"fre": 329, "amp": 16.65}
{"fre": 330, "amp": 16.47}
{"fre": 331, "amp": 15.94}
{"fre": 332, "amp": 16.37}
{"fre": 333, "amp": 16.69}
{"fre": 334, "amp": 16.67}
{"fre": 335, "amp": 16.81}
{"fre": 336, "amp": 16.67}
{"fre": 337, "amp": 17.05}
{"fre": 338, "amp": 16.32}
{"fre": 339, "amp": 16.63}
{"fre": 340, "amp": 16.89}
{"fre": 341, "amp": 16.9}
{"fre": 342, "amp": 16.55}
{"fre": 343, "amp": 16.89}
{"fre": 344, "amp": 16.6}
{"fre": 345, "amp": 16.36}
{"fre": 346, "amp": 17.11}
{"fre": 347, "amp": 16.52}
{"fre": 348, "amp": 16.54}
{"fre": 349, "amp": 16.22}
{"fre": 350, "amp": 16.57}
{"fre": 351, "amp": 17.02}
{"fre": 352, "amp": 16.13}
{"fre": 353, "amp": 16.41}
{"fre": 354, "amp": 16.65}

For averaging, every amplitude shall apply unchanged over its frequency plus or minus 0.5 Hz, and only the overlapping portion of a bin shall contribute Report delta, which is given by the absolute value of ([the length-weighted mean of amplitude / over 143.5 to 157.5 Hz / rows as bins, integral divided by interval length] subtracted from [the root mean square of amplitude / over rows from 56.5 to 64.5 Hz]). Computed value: 2.5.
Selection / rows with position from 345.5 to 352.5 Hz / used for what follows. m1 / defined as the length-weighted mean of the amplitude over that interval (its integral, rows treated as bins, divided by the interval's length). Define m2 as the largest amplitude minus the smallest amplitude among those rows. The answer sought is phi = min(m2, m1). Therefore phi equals 0.98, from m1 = 16.6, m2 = 0.98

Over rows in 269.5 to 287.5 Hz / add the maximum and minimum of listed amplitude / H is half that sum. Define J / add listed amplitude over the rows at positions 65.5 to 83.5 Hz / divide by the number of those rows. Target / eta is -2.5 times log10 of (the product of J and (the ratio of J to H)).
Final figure -2.5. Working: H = 16.2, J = 12.7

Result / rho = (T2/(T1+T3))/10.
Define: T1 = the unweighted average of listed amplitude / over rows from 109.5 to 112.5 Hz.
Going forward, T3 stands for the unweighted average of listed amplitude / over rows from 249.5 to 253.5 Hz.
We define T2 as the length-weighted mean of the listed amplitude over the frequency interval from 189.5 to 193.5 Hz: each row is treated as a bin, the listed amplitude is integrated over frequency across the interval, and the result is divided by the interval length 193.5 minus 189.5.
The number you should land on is 0.0491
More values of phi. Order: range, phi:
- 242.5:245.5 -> 0.64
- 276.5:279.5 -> 0.85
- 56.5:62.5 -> 0.82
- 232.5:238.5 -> 0.68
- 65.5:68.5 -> 0.71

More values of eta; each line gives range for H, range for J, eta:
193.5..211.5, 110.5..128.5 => -3.1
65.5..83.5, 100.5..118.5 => -3.3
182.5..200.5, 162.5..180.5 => -2.9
